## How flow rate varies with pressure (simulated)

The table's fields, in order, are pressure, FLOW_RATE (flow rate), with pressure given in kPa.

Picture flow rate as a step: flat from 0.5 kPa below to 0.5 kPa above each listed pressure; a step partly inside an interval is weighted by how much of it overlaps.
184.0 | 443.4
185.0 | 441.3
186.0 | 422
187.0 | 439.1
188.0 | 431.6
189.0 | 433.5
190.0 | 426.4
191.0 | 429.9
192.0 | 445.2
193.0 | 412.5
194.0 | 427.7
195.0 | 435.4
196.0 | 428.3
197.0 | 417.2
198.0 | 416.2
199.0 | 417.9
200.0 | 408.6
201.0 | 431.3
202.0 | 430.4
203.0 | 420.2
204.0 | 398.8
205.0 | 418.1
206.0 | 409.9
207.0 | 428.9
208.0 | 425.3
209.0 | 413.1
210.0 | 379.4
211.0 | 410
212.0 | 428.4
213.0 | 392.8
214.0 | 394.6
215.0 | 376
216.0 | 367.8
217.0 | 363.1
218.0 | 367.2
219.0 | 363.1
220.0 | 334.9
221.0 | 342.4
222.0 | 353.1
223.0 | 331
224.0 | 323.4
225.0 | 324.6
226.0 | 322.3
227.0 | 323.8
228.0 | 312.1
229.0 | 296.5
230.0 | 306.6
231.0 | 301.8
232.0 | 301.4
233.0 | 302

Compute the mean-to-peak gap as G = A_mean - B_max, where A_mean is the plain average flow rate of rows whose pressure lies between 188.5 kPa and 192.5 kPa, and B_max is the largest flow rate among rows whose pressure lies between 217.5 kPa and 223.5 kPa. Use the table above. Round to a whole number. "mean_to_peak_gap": 67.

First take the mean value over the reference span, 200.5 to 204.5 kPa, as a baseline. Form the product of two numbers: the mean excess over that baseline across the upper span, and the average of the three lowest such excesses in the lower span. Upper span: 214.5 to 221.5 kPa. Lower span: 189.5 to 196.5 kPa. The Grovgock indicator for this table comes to -123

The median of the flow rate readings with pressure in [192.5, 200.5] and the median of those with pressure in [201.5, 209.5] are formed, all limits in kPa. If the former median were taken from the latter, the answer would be 2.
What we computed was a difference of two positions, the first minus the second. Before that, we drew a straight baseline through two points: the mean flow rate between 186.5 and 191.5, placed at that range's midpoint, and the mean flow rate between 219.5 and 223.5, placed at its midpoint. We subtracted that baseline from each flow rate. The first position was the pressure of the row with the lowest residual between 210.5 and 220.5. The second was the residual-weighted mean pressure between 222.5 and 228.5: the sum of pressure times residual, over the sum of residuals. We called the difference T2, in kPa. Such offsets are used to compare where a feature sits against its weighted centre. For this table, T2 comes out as -5.5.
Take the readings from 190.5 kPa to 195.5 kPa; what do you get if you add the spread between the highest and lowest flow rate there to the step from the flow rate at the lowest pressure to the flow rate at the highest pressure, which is 38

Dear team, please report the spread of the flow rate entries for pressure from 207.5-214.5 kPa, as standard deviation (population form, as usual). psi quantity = 17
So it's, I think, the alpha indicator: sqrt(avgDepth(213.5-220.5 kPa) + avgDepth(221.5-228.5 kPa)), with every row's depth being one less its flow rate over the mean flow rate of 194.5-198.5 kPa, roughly 0.60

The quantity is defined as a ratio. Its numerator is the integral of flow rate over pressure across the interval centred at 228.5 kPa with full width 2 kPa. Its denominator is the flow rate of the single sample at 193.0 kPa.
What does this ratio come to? 1.5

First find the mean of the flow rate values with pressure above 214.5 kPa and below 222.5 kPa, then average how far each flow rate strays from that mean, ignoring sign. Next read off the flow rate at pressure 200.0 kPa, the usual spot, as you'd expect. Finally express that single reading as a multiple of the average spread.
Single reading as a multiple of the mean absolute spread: 36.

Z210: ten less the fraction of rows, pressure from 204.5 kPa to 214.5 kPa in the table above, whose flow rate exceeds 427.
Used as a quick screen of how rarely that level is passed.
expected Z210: 9.8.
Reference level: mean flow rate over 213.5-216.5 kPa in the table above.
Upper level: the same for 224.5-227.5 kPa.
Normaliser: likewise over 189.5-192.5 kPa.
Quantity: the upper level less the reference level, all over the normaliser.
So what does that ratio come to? -0.13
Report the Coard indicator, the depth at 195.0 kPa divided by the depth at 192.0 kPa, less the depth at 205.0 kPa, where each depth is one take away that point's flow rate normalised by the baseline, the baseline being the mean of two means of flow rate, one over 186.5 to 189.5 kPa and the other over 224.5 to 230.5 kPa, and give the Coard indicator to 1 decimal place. 1.0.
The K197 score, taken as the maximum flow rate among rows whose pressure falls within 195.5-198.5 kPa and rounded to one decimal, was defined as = 428.3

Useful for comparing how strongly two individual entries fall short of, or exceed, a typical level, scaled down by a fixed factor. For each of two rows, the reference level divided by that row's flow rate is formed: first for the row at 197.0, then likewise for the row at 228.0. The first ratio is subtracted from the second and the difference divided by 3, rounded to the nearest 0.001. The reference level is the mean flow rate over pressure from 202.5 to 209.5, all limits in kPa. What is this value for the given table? 0.112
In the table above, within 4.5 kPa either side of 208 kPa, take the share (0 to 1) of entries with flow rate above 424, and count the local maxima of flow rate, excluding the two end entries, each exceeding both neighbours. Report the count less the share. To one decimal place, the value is 1.7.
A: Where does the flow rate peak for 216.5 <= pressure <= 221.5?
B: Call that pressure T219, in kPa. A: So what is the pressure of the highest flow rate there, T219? 218.0 kPa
